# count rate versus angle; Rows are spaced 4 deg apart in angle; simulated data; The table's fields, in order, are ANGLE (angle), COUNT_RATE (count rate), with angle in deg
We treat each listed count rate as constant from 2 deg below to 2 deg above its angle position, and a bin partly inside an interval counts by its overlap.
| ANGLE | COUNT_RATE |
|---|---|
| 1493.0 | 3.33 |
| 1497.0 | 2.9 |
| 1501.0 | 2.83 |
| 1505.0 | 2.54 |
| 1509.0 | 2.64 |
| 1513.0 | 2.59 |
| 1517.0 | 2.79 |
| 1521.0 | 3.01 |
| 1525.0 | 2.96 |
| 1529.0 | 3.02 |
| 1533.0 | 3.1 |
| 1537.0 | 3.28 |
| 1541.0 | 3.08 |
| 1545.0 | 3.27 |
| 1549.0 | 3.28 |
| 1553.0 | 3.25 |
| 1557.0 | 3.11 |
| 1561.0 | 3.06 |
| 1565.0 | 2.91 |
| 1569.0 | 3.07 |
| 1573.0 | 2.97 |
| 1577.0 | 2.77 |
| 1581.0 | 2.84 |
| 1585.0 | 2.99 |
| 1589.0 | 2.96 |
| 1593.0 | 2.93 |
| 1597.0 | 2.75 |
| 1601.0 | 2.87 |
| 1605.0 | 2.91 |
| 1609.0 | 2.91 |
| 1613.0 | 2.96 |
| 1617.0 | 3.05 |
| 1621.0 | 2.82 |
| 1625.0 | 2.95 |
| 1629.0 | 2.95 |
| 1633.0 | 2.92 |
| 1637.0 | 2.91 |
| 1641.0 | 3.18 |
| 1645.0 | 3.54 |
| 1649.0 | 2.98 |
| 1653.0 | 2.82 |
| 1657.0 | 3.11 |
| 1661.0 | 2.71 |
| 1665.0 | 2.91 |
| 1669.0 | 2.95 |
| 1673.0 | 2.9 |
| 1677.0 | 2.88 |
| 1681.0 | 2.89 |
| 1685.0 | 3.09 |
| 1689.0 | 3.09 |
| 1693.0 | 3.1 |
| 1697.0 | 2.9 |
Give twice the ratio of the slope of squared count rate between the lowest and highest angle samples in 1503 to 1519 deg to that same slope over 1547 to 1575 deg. -2.8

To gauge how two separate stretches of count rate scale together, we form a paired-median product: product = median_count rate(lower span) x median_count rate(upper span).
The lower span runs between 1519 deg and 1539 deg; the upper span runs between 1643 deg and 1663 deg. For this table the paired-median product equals 9.00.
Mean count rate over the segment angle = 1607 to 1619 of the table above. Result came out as 2.97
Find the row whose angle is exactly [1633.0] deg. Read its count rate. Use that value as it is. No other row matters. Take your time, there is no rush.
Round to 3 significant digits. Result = 2.92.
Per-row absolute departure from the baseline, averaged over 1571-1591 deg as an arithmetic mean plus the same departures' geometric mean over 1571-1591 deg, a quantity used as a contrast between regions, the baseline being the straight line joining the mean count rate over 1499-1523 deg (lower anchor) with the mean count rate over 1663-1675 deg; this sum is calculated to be 0.19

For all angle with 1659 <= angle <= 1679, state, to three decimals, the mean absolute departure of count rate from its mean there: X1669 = 0.064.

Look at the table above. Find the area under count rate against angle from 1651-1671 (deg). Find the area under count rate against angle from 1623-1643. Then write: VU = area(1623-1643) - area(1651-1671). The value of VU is 1.6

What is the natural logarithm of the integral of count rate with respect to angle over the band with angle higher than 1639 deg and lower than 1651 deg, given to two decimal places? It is 3.66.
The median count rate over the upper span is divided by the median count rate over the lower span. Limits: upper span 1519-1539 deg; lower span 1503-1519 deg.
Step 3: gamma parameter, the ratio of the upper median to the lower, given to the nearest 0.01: 1.15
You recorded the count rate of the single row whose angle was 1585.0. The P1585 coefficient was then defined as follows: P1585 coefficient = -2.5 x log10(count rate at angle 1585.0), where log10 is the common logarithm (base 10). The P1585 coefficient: -1.19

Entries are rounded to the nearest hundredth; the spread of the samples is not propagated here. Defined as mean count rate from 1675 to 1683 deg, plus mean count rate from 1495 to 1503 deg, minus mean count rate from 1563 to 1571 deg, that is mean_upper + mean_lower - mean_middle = 2.76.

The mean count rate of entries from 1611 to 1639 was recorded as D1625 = 2.94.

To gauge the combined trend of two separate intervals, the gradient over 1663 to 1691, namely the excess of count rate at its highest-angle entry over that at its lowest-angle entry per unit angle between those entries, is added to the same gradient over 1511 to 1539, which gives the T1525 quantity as 0.04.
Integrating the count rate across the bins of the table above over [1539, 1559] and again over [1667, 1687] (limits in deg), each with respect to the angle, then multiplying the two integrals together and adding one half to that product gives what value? 3764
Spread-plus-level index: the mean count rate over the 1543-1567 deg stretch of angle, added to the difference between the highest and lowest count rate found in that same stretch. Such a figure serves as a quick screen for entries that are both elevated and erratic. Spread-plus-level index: 3.52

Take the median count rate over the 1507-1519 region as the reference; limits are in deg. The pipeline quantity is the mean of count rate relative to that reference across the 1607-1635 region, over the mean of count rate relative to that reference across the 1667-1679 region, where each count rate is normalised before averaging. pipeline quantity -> 1.01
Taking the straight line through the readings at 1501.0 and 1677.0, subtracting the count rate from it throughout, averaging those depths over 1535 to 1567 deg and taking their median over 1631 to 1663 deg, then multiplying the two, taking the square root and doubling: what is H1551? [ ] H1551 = 0.32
